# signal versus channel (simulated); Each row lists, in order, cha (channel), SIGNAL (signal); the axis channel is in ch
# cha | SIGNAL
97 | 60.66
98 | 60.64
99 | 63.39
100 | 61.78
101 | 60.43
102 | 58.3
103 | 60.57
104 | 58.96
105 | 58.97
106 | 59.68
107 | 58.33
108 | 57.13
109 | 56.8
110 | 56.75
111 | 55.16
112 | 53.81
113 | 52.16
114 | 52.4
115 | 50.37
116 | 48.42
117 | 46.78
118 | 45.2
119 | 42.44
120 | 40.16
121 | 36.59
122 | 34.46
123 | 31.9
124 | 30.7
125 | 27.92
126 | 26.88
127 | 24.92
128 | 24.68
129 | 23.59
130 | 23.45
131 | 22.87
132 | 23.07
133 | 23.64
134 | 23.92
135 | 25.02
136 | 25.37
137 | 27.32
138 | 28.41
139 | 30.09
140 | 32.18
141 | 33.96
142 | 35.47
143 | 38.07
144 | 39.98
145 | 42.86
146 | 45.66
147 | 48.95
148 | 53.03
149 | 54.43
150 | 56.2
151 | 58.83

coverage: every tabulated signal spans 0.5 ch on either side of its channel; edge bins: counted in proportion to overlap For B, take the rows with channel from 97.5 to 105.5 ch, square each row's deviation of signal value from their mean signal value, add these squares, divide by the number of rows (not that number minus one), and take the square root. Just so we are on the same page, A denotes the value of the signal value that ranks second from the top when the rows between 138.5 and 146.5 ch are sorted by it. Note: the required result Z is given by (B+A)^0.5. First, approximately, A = 42.86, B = 1.6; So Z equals 6.7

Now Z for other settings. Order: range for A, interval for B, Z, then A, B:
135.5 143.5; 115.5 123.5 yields 6.4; 35.47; 5.6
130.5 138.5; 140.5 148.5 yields 5.8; 27.32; 6.2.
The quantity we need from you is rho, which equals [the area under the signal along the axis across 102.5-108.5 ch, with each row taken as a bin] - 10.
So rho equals 344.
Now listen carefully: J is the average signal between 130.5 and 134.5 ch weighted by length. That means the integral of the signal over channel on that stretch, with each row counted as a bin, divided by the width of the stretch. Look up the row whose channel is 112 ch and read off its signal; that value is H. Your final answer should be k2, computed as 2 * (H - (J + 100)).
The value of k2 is -139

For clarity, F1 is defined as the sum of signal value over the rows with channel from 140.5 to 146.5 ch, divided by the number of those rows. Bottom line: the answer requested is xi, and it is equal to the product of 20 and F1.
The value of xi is 787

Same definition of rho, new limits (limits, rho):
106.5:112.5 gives 328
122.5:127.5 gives 132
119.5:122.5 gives 101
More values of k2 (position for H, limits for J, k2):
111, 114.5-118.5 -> -185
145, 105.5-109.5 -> -230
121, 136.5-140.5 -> -186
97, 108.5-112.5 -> -190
